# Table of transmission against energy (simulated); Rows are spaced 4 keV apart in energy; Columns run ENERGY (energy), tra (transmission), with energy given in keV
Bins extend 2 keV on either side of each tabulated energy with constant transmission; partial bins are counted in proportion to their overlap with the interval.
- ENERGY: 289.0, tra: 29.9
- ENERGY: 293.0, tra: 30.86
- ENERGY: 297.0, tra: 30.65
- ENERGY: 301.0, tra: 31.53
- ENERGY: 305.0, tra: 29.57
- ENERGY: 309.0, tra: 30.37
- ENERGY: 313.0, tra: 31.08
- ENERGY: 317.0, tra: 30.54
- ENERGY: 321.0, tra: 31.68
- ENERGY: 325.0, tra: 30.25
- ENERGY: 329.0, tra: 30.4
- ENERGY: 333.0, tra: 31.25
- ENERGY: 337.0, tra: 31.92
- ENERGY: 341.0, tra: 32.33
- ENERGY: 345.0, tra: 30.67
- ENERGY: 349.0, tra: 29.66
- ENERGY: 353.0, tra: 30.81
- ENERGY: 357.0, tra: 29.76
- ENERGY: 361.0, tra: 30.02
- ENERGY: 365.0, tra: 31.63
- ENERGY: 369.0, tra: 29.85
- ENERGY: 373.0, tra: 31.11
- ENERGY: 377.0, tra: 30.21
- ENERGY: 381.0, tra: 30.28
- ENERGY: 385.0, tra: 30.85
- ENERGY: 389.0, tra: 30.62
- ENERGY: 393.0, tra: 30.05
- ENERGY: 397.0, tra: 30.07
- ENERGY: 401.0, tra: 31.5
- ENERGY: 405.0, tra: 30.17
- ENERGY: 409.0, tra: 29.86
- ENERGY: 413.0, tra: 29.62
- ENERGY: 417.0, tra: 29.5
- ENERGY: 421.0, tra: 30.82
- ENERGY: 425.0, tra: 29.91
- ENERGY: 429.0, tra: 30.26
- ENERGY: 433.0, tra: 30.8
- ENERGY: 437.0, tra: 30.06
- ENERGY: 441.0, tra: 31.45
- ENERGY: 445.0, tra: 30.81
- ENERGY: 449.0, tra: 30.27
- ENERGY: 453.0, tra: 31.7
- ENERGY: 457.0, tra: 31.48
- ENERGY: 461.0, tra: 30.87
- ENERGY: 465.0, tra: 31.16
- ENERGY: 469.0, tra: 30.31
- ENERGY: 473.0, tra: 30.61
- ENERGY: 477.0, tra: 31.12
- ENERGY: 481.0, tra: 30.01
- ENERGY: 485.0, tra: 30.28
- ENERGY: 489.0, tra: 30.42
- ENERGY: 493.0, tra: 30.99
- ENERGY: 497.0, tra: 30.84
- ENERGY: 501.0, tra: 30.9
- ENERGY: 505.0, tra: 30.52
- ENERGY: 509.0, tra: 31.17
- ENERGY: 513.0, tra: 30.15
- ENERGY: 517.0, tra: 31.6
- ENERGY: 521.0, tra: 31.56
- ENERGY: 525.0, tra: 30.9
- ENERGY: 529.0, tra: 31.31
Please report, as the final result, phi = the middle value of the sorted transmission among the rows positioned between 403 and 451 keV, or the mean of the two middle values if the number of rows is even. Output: 30.2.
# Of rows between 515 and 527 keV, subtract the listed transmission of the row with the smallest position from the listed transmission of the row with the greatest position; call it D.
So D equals -0.7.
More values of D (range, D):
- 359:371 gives -0.2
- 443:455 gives 0.9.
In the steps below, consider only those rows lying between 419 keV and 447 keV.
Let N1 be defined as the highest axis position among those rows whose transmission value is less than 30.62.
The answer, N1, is 437.0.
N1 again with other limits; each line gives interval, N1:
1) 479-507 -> 505.0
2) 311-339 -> 329.0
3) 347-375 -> 369.0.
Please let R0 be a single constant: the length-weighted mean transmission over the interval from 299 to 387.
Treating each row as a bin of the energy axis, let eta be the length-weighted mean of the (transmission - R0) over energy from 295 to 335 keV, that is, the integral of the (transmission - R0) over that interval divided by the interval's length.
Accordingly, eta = 0.02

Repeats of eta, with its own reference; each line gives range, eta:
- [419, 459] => 0.04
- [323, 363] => -0.01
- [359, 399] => -0.25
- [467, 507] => -0.12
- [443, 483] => 0.12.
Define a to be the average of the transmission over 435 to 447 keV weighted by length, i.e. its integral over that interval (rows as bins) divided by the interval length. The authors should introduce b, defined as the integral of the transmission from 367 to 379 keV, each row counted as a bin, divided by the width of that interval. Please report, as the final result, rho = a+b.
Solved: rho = 61.2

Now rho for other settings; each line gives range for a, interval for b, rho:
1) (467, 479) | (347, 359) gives 60.8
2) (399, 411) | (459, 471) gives 61.3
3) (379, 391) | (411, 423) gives 60.6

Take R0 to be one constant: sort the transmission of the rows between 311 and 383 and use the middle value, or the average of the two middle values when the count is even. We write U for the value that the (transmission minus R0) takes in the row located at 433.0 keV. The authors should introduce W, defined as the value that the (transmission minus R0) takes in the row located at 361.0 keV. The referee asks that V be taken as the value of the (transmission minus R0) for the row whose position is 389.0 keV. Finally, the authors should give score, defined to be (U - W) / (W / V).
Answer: 0.0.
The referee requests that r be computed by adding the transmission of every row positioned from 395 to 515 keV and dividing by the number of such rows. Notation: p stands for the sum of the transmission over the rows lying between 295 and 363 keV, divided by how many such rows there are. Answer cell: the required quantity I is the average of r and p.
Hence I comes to 30.7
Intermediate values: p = 30.7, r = 30.6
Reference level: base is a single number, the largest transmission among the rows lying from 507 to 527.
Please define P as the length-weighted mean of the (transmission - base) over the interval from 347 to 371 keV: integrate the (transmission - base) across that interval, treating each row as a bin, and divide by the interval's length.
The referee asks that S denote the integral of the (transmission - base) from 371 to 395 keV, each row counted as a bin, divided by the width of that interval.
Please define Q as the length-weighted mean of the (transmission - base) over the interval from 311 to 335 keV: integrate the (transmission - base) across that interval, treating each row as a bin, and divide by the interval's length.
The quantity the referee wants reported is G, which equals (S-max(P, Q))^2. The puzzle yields 0.12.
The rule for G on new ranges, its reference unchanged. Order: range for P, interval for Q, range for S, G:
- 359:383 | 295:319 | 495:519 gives 0.06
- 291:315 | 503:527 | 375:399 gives 0.41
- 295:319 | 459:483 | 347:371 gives 0.15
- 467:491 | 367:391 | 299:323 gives 0.10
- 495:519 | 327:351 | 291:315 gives 0.13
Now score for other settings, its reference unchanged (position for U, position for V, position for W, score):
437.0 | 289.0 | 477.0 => 1.5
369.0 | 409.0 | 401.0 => 1.4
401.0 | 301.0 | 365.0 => -0.1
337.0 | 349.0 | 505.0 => 15.6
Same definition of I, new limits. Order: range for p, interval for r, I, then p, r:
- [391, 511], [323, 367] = 30.7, 30.6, 30.8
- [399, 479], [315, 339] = 30.8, 30.6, 31.0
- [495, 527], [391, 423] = 30.6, 31.0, 30.2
